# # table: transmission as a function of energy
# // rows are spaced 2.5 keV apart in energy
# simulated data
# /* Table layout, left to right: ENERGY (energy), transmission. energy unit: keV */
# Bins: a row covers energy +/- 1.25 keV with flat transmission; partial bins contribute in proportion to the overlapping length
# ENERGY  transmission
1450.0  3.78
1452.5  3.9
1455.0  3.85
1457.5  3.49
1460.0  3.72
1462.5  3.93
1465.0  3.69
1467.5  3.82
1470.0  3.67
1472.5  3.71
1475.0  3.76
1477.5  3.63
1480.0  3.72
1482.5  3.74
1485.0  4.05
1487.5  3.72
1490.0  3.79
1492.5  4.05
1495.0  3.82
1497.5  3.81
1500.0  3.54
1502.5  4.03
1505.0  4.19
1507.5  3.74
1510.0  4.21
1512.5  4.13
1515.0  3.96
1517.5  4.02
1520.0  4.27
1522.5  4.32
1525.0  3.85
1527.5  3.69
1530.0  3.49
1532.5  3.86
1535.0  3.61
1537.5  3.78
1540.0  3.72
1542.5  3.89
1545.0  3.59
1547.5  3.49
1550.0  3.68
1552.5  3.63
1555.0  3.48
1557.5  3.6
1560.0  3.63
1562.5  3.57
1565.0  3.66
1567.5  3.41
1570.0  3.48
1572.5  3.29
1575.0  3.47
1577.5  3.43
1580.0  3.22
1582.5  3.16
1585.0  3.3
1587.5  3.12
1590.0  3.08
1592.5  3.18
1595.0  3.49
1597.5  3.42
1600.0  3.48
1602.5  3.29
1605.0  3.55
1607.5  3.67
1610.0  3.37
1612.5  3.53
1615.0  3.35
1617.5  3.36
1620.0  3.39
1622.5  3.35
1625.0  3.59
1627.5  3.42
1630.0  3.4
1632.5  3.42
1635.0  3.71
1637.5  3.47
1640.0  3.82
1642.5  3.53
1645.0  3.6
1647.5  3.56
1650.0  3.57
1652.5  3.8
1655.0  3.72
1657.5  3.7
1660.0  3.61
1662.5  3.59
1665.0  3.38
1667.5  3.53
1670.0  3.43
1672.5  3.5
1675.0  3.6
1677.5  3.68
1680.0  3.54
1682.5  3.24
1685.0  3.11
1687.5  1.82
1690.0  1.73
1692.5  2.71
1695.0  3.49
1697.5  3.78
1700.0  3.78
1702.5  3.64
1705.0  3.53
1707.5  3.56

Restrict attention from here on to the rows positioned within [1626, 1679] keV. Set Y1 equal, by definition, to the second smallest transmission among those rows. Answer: 3.4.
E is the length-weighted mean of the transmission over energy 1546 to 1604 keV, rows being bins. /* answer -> 3.42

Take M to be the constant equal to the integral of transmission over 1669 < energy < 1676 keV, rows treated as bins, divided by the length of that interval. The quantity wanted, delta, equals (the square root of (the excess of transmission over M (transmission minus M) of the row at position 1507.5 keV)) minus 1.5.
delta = -1.02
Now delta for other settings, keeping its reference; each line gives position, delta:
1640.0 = -0.94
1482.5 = -1.02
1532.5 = -0.91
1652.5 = -0.96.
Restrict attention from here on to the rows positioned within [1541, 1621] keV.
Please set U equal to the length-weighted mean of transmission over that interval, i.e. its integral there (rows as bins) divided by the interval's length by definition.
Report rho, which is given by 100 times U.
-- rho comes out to 345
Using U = 3.45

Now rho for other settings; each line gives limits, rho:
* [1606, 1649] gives 350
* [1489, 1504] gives 385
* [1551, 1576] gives 352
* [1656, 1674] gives 354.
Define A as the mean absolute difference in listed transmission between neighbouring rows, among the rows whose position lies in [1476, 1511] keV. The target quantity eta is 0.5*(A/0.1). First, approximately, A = 0.24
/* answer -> 1.22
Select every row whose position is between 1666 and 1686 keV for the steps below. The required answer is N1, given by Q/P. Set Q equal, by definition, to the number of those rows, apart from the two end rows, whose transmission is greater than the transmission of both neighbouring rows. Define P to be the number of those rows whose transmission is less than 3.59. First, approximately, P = 6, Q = 1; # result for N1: 0.2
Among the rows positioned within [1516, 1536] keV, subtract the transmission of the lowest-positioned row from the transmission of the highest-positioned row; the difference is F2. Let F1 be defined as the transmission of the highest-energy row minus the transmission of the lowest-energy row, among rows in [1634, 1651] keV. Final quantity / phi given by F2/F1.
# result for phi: 3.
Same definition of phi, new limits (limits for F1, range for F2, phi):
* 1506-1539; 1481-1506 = 11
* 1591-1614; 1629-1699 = 1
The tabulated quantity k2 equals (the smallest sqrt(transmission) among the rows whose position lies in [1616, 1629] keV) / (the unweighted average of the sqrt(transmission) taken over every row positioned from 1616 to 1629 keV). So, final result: 0.990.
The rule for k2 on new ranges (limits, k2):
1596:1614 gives 0.973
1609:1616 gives 0.990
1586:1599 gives 0.973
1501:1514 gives 0.960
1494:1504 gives 0.965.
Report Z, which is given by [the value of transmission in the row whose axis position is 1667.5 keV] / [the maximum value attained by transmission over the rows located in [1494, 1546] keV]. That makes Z 0.817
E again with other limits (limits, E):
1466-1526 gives 3.90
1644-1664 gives 3.64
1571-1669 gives 3.46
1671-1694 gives 3.00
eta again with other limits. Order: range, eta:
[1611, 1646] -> 0.75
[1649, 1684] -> 0.61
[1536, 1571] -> 0.63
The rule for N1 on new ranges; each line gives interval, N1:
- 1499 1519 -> 2.0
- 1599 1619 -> 0.3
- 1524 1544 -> 2.0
